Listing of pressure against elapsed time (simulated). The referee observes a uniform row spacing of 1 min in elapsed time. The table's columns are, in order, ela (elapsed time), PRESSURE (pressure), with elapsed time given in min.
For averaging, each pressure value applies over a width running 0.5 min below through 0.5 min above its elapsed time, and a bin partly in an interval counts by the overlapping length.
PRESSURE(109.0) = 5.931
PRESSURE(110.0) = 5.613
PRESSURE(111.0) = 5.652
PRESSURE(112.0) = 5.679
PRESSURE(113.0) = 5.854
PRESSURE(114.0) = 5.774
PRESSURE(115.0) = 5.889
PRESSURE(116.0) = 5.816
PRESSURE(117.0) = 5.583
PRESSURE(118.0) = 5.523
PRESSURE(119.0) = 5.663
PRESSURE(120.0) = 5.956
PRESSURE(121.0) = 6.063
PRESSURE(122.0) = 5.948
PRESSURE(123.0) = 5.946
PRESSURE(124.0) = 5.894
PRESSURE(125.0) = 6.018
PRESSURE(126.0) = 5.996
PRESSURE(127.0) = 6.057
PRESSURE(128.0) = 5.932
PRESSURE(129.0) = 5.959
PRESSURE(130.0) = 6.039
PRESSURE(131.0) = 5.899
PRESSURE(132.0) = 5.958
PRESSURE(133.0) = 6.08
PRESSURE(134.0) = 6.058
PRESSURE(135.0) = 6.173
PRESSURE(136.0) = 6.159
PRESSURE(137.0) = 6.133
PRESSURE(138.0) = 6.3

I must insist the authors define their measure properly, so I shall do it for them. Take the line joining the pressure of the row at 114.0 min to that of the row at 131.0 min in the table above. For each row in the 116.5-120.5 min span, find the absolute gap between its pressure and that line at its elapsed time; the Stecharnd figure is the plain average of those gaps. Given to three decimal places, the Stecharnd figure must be 0.195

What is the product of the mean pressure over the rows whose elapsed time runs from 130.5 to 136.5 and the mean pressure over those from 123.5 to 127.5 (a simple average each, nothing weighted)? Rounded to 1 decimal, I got 36.3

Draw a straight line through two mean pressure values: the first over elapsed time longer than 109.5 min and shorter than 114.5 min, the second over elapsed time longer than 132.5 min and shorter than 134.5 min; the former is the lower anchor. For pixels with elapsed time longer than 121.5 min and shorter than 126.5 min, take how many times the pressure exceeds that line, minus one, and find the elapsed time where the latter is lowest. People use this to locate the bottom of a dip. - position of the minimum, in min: 124.0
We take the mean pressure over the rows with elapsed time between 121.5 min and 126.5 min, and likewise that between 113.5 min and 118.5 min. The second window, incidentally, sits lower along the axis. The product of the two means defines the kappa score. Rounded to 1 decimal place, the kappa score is 34.1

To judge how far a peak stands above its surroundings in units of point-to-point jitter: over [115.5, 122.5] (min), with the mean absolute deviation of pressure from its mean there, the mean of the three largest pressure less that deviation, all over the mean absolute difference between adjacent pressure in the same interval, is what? 37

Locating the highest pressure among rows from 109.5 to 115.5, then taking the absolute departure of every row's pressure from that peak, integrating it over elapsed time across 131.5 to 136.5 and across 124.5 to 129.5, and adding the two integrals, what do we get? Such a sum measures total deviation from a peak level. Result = 1.5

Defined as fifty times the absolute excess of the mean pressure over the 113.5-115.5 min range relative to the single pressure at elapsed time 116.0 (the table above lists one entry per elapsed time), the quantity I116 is 1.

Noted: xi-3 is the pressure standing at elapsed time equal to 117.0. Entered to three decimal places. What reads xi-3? 5.583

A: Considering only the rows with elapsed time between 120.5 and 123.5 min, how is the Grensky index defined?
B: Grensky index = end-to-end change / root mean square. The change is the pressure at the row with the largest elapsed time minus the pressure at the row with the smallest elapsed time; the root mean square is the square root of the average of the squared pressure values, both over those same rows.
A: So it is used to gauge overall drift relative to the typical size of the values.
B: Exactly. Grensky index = -0.020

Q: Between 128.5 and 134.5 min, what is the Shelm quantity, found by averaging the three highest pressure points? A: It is 6.06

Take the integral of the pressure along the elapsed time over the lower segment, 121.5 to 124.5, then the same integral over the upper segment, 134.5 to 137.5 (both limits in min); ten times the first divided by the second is 10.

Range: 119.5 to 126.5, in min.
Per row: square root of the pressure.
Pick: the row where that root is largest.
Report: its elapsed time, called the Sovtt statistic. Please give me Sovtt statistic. 121.0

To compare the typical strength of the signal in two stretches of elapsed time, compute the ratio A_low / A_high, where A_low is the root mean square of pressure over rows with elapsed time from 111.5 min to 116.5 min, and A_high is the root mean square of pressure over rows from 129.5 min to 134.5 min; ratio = 0.966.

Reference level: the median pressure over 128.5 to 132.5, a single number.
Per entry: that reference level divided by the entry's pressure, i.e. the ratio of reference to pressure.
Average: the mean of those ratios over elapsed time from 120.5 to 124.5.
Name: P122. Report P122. 1.00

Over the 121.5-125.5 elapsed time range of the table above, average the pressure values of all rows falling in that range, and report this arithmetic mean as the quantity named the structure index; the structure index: 5.95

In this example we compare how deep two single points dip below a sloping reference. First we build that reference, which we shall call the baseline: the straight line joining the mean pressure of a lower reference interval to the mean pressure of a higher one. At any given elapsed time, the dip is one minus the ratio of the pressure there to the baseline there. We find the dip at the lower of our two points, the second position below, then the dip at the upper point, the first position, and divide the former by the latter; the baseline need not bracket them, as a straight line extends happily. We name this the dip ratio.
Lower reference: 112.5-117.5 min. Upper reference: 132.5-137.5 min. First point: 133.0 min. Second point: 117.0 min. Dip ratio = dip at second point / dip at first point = 36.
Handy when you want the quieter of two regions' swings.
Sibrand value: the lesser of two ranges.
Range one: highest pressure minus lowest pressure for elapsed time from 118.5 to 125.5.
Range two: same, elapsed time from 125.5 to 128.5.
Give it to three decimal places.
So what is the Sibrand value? 0.125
